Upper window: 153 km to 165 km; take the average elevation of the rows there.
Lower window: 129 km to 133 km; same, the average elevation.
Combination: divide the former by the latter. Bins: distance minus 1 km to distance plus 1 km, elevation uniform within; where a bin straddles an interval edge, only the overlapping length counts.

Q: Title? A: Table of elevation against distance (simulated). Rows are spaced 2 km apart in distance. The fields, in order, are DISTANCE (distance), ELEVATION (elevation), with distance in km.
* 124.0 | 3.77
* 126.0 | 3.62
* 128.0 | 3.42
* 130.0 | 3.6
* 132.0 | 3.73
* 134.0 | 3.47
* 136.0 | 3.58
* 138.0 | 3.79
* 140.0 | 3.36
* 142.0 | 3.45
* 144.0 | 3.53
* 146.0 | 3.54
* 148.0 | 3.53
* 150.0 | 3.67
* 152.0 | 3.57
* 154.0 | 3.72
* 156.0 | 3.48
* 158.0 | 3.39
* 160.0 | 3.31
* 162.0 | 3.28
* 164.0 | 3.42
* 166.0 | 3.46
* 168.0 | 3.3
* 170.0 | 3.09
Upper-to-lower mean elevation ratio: 0.94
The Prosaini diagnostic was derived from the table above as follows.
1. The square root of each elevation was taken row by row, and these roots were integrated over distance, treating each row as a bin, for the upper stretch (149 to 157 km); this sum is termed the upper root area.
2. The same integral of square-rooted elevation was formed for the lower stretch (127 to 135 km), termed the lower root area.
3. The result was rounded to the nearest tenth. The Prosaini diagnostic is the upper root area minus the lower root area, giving 0.1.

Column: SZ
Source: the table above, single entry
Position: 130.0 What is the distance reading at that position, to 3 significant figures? 3.60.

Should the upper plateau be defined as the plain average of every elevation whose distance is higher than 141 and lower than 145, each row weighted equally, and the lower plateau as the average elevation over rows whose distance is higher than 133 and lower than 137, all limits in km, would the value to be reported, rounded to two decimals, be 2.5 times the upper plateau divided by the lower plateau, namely 2.48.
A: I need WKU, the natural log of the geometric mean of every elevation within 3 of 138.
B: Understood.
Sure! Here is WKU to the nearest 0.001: 1.273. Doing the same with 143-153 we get 1.272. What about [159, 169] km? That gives 1.210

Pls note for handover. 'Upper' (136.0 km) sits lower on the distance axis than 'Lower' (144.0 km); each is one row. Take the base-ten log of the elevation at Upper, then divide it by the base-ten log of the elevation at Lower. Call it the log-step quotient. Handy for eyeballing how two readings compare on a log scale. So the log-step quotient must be 1.01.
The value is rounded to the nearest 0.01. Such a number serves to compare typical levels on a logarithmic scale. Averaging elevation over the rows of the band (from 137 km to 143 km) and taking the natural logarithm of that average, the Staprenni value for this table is 1.26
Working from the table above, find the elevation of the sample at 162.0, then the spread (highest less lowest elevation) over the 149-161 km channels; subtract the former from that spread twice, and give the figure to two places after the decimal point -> -6.15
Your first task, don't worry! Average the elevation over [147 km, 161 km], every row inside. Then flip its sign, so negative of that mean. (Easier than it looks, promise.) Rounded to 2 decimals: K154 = -3.52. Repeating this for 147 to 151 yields -3.60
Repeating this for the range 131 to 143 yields -3.56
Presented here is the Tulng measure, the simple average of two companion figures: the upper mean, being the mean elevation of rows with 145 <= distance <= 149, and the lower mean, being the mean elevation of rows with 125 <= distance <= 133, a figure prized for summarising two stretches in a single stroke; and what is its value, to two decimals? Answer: 3.56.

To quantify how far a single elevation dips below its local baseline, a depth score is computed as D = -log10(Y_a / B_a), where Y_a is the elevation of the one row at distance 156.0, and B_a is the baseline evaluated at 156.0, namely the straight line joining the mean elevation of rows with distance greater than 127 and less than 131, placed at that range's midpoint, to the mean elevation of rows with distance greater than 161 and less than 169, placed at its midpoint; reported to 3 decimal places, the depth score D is -0.010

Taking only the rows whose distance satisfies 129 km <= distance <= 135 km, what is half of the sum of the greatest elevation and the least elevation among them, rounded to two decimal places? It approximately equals 3.60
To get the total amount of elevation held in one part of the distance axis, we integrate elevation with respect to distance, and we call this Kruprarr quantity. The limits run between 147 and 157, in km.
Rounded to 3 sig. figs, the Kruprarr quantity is 35.9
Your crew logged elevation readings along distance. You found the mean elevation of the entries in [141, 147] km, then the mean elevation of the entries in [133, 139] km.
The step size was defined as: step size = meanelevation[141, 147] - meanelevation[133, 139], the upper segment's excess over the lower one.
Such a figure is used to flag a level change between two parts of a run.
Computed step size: -0.11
